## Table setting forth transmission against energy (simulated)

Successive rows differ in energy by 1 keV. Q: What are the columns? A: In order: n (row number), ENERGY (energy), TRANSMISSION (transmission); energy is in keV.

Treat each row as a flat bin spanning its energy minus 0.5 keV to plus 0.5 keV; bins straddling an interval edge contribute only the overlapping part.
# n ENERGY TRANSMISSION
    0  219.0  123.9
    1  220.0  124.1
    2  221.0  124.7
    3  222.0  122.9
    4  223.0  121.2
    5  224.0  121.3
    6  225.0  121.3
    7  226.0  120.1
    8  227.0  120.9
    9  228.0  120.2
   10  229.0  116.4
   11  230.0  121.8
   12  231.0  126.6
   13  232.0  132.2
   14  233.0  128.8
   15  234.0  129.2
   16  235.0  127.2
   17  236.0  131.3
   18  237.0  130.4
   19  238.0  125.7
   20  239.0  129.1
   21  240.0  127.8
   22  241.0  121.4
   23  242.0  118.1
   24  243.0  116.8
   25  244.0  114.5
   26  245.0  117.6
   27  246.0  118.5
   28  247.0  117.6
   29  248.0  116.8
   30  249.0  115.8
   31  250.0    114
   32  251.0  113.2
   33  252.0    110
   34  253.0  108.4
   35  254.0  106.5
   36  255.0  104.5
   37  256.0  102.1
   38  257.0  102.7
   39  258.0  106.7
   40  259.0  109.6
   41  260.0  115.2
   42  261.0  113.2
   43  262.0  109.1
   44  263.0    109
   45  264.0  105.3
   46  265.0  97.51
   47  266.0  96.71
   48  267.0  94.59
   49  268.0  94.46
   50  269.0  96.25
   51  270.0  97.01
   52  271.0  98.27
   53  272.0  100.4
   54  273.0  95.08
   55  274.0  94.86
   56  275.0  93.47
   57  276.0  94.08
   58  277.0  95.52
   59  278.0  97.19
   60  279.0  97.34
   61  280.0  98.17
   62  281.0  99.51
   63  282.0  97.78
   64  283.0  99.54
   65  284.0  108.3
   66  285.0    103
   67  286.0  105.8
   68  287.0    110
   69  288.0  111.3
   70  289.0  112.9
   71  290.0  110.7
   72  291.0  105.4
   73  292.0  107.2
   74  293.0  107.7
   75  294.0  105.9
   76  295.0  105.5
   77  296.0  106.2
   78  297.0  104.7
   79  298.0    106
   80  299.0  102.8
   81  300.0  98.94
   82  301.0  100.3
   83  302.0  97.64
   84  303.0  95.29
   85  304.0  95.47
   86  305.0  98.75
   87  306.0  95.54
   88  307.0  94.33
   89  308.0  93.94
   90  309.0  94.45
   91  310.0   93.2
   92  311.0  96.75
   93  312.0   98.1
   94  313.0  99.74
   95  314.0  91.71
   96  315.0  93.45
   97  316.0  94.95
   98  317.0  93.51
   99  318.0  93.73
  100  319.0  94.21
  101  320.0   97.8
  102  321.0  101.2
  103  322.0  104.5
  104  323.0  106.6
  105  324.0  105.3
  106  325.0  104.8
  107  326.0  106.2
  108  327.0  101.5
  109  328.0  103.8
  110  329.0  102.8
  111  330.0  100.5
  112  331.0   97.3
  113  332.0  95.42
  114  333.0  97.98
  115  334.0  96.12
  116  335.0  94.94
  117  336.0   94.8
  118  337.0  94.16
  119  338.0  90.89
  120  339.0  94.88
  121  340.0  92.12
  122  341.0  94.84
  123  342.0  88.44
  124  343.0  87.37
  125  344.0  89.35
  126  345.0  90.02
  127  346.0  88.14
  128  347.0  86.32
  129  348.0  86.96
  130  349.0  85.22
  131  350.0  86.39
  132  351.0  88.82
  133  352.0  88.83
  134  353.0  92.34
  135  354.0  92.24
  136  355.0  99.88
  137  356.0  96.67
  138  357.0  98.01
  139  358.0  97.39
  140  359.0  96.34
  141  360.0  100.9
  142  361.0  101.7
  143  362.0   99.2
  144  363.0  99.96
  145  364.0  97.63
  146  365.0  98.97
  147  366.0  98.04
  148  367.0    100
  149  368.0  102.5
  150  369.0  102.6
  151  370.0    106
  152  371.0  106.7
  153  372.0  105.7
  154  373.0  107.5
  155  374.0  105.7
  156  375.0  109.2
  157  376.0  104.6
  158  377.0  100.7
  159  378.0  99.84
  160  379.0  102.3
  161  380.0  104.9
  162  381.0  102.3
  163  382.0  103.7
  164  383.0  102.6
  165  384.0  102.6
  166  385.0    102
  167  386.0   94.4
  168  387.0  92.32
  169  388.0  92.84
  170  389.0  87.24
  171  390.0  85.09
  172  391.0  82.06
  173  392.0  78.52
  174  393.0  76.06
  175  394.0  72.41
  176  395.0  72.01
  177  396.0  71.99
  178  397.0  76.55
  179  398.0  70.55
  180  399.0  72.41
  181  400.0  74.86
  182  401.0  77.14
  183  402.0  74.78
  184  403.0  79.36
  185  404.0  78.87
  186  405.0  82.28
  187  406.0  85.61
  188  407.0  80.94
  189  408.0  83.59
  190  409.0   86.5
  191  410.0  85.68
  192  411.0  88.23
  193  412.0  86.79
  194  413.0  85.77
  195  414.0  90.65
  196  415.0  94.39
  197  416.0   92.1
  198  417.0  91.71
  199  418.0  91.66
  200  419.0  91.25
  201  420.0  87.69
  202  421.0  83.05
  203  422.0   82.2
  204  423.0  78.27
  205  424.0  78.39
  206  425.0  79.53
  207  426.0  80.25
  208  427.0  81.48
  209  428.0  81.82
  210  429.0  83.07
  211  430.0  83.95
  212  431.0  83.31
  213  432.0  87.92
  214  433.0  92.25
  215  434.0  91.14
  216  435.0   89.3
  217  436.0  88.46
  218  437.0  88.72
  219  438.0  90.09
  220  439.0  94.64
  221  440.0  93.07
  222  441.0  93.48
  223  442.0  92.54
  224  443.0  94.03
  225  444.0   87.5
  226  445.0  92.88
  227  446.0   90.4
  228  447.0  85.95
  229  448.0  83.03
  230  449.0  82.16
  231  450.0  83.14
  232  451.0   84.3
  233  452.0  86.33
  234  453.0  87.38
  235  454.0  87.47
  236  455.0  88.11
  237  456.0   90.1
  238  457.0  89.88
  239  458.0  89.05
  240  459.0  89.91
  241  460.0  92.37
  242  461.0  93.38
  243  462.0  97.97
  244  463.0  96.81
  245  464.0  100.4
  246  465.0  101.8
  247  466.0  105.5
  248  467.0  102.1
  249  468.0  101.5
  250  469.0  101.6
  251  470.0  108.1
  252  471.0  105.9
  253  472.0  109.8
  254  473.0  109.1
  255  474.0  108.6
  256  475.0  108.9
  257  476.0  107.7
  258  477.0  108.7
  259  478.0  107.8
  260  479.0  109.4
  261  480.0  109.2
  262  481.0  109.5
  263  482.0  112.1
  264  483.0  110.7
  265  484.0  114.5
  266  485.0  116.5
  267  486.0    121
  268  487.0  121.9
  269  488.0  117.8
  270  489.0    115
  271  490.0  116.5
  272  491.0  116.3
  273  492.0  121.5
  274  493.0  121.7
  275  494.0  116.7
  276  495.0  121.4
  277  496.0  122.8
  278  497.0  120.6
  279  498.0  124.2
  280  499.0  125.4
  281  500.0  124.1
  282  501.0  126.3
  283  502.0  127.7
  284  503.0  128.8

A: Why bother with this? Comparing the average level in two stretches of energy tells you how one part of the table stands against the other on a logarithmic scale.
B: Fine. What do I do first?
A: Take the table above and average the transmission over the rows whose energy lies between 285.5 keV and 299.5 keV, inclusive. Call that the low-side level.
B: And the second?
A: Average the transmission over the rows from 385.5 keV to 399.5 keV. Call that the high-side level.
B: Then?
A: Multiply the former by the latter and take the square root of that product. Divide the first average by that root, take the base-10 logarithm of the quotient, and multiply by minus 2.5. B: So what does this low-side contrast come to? -0.16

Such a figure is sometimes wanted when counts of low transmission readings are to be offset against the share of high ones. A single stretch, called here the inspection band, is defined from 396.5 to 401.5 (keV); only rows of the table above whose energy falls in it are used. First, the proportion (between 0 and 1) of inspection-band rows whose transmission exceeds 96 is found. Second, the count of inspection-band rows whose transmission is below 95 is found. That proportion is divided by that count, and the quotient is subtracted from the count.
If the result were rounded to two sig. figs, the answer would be 5.0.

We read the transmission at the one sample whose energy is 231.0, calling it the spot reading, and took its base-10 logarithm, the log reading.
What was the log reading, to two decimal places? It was 2.10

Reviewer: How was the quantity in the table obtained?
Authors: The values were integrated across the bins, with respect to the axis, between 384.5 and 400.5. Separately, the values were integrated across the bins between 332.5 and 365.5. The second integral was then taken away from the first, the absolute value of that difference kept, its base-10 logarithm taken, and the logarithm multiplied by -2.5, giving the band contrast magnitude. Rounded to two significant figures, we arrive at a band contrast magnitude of -8.1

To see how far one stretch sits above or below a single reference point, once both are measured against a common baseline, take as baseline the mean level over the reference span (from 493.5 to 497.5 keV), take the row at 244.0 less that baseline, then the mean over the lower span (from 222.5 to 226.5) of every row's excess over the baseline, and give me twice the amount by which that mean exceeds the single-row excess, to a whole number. 13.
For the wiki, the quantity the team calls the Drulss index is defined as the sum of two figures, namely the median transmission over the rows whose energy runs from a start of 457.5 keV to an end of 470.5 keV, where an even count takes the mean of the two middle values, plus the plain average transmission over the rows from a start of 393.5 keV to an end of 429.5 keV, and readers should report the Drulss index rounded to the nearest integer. 182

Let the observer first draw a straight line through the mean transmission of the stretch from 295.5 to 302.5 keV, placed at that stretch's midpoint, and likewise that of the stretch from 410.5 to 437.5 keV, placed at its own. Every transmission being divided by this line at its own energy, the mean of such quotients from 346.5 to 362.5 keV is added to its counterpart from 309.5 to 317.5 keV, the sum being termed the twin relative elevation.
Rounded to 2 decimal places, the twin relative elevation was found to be 1.93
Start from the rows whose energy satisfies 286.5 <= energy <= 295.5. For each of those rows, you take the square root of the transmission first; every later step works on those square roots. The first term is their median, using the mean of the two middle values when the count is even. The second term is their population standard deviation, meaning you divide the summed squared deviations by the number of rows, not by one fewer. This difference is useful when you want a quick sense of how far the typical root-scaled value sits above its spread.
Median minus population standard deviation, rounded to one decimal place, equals 10.3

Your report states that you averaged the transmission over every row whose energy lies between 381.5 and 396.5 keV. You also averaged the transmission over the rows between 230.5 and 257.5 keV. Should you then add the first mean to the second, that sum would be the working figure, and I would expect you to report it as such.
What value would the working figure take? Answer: 206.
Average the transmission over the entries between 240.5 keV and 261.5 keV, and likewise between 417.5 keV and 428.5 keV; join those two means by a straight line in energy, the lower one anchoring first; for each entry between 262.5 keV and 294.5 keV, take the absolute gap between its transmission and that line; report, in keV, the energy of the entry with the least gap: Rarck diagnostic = 291.0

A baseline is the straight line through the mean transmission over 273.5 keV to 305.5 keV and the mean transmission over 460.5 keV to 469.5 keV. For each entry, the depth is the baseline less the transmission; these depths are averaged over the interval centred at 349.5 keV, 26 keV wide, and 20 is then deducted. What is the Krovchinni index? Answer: -11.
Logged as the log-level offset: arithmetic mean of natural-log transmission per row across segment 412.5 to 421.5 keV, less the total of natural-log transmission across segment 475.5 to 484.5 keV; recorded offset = -37.8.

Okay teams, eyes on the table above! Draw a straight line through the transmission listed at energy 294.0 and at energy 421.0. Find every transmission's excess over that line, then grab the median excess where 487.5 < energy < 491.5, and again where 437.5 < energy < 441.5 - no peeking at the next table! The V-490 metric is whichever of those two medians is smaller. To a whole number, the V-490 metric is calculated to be 14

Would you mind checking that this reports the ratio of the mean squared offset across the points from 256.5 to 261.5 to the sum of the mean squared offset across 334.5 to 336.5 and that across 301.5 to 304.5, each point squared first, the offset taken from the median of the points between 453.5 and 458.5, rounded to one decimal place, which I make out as 5.1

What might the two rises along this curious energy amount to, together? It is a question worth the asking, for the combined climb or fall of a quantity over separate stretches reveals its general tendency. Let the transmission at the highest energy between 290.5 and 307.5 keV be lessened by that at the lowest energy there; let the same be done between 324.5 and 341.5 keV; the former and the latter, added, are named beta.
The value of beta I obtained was -21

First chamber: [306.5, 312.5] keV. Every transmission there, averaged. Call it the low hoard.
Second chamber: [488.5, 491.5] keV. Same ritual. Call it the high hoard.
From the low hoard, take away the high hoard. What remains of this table -21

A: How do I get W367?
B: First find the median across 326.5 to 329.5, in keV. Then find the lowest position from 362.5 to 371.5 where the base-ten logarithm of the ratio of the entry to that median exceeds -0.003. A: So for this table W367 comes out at 368.0 keV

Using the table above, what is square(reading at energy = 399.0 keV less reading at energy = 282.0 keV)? 644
